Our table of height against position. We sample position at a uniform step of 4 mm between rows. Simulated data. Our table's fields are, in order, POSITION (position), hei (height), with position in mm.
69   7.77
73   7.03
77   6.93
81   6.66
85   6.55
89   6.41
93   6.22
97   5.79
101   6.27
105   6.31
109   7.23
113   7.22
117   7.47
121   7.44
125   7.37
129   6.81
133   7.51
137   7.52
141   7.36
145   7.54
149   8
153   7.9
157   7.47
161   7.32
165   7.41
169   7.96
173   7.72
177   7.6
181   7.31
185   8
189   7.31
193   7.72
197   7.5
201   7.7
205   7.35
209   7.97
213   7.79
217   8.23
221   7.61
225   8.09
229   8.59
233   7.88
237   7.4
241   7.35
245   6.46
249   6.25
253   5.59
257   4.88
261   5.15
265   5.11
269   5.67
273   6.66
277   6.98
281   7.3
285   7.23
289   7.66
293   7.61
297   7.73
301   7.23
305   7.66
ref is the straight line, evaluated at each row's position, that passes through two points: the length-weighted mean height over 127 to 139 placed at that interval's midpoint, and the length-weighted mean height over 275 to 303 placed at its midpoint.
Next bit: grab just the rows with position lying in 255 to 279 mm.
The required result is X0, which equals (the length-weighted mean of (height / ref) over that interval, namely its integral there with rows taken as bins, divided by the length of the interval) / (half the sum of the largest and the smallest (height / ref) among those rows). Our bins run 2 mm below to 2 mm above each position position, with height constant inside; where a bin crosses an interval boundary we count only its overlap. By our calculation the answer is 0.97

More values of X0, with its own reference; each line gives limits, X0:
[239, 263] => 0.97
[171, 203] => 0.99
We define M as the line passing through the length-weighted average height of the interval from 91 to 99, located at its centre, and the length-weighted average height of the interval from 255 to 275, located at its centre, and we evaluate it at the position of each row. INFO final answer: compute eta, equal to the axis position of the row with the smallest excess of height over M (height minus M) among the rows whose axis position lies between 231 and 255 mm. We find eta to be 253 mm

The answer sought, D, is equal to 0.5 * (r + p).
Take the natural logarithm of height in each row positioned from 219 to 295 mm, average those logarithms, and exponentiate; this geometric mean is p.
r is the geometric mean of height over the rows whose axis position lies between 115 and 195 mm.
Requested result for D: 7.13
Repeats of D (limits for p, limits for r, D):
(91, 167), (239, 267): 6.46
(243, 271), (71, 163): 6.30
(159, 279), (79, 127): 6.90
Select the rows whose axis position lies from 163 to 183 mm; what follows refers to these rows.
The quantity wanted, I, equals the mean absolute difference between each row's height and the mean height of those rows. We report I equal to 0.192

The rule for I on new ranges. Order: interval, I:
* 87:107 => 0.164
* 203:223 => 0.248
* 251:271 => 0.280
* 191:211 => 0.178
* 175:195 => 0.222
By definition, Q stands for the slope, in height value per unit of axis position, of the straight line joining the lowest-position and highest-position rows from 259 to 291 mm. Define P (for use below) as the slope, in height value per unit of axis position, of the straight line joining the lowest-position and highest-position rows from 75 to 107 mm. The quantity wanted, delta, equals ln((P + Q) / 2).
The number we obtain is -3.39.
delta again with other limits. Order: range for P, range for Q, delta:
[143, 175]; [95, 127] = -3.46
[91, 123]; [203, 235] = -3.47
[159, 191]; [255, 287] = -3.18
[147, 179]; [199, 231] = -4.74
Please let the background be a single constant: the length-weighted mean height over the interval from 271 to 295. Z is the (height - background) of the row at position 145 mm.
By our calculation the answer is 0.3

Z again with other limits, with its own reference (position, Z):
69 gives 0.5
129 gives -0.4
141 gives 0.1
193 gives 0.5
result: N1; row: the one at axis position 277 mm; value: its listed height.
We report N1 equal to 6.98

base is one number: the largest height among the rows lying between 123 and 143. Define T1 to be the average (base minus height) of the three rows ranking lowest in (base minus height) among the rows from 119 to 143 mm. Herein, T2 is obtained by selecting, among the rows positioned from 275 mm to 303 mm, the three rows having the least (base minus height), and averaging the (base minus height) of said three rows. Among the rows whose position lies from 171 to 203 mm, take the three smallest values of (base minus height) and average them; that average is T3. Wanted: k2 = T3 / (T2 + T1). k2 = 2.5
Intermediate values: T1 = 0.0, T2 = -0.15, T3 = -0.29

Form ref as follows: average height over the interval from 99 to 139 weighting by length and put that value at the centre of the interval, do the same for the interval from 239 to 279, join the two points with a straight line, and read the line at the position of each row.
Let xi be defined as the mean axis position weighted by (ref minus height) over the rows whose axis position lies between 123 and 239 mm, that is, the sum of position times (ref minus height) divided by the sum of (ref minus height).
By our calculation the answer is 195.2 mm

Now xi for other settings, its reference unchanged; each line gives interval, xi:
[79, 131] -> 90.5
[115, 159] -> 143.0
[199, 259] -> 219.0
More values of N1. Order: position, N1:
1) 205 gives 7.35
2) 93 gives 6.22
